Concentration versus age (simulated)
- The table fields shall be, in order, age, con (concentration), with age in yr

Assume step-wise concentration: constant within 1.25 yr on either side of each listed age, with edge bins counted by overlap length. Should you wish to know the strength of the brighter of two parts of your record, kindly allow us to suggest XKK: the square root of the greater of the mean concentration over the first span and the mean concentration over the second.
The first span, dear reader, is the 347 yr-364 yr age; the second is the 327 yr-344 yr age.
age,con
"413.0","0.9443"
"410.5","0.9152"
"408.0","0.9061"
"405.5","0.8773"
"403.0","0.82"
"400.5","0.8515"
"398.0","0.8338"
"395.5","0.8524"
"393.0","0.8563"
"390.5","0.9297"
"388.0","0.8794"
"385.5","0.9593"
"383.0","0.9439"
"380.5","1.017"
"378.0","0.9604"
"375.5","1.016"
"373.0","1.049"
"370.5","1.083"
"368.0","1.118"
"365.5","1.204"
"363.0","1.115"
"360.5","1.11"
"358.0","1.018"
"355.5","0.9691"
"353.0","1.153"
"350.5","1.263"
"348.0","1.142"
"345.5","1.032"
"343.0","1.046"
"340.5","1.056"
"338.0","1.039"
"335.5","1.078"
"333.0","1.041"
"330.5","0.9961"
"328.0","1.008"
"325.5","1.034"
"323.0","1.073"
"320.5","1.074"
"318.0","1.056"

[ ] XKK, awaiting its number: 1.05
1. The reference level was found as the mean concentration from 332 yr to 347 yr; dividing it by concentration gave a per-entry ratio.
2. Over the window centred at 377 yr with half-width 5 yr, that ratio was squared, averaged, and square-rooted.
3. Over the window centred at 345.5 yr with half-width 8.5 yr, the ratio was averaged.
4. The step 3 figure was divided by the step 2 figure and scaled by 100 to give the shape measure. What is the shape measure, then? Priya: 91.8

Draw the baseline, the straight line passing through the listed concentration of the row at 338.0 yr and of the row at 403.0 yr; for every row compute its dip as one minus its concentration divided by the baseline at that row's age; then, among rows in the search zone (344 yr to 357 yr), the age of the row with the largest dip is 355.5 yr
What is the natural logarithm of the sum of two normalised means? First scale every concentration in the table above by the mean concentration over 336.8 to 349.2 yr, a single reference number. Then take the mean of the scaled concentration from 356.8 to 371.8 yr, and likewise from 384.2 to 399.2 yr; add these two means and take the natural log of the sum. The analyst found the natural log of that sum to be 0.629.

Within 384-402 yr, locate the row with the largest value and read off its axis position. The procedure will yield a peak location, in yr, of 385.5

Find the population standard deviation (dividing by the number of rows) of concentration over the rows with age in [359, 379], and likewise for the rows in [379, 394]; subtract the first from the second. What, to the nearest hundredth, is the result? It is -0.02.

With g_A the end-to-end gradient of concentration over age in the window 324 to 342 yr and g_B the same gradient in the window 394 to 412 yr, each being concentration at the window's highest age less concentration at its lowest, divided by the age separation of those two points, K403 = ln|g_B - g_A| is -5.9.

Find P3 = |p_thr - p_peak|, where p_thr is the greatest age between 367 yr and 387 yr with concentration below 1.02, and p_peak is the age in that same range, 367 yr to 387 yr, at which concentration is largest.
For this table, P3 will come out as 17.5 yr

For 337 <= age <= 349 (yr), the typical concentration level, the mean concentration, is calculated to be 1.06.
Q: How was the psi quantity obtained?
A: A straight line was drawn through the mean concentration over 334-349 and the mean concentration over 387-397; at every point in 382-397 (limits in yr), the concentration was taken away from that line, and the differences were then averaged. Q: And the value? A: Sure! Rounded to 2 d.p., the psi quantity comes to -0.01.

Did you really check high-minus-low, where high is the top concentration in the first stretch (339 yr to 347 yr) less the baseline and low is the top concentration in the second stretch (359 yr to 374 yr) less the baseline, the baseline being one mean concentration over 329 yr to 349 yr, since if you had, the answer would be -0.15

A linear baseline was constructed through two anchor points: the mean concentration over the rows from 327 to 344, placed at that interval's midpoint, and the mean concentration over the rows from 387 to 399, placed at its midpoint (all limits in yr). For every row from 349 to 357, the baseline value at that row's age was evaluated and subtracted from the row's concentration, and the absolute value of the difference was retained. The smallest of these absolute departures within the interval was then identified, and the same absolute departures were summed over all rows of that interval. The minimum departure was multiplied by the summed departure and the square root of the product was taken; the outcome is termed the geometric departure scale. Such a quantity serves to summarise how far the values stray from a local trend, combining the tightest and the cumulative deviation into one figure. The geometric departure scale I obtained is 0.07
